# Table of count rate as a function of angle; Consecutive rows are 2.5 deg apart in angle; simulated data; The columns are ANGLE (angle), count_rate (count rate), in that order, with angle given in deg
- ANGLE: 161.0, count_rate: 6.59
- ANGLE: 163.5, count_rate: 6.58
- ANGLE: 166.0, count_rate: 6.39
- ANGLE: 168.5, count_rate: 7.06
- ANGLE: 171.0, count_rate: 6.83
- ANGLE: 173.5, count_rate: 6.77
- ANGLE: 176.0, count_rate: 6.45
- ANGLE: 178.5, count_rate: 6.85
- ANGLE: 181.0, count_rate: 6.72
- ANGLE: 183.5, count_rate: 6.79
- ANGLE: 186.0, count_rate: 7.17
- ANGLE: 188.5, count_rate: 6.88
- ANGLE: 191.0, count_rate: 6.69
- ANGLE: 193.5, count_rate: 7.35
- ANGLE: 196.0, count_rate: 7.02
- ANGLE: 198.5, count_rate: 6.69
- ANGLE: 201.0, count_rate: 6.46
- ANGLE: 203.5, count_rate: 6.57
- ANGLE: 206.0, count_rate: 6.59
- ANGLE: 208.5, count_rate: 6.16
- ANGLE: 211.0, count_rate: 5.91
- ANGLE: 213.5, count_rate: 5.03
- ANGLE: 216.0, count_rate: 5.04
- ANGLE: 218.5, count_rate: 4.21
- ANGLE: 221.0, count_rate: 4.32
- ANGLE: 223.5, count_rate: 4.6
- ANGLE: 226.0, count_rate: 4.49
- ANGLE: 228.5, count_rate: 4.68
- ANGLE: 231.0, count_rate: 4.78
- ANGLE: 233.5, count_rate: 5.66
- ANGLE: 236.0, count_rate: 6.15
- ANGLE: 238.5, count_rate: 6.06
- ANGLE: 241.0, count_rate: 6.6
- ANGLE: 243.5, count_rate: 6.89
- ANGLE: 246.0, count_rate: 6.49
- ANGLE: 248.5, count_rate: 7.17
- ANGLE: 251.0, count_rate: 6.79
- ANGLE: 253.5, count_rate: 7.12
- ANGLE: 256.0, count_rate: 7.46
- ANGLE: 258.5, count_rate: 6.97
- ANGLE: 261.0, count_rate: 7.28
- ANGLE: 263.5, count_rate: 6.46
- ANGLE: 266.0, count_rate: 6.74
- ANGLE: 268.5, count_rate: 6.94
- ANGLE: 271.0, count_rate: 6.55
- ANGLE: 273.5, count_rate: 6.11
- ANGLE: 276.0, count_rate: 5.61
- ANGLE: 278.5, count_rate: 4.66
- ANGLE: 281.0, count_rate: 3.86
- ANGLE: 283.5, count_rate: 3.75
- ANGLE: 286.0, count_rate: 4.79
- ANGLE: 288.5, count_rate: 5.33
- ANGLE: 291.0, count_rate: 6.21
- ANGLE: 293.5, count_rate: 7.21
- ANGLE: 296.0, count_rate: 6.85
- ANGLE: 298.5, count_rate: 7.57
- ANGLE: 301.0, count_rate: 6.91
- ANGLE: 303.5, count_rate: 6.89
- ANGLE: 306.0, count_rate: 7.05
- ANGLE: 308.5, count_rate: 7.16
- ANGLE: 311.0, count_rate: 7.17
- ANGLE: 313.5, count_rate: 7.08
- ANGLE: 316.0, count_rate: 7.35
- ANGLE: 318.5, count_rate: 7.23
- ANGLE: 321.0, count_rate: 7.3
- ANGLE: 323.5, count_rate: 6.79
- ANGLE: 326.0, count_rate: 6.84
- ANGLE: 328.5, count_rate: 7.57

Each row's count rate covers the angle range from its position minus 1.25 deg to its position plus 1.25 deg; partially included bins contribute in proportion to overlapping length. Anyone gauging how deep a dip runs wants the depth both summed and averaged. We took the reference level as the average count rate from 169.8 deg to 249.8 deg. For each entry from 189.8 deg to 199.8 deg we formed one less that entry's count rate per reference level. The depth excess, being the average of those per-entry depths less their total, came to 0.40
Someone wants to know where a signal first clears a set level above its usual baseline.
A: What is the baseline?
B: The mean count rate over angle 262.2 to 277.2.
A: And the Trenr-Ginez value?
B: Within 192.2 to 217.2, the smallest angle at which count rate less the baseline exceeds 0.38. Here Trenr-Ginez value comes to 193.5 deg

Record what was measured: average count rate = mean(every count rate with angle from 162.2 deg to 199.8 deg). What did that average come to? 6.82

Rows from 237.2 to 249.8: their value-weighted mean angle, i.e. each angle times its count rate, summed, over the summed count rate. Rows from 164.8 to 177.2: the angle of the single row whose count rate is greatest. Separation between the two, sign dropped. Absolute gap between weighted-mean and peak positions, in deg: 75.2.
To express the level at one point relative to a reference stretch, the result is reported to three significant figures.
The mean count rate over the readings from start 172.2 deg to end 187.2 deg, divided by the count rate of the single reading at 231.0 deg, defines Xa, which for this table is 1.42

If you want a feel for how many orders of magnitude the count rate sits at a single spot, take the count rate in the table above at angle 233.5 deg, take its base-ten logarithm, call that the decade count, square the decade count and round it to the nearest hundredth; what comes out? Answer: 0.57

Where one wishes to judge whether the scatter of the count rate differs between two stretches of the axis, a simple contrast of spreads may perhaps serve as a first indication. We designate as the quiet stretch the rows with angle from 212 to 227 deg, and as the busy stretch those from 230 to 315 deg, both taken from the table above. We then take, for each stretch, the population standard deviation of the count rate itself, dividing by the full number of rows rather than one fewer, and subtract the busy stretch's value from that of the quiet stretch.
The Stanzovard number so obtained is -0.7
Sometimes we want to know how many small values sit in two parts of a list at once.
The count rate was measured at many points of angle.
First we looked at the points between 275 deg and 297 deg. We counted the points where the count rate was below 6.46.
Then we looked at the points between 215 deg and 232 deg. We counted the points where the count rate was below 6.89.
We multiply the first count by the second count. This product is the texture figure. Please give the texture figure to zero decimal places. 49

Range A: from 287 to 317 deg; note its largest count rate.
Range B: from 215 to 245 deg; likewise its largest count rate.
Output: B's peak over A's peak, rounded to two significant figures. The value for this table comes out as 0.91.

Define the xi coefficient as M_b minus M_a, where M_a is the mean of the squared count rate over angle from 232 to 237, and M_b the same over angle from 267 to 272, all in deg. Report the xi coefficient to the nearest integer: 11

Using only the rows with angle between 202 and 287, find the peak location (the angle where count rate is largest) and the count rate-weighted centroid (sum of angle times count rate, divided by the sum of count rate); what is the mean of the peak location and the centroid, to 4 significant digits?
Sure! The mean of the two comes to 250.5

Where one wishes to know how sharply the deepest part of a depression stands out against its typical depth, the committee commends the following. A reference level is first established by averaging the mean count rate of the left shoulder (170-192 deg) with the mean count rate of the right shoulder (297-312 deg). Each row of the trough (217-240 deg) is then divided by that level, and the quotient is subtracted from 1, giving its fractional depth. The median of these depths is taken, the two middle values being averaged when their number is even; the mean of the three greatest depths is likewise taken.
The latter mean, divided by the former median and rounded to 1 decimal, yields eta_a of 1.1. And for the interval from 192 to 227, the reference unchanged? 2.8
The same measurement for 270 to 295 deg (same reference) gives 1.9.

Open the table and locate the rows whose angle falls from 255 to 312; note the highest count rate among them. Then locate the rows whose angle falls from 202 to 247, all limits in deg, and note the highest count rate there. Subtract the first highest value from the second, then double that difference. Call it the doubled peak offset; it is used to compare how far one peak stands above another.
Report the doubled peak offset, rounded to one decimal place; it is -1.4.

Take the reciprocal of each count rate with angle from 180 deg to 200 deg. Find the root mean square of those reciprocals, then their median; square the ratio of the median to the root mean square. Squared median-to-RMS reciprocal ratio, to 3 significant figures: 1.02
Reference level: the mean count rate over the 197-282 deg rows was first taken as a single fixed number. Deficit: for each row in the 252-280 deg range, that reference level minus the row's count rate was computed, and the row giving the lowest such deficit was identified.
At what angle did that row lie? 256.0 deg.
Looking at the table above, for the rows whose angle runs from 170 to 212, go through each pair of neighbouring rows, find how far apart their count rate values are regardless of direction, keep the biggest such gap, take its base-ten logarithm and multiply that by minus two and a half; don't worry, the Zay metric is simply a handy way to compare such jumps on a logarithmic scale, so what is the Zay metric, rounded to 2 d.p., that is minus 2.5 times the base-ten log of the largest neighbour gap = 0.45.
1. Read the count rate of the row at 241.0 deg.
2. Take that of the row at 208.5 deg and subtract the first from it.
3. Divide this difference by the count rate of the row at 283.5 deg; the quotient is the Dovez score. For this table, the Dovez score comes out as -0.12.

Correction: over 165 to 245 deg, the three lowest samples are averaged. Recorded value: 4.34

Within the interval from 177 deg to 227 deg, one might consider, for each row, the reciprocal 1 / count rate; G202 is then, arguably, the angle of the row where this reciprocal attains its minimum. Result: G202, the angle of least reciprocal 193.5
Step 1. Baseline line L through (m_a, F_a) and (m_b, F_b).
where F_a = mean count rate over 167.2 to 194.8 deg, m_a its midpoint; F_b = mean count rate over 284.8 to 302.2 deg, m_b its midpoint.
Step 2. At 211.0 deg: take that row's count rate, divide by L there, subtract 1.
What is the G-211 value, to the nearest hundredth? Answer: -0.12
